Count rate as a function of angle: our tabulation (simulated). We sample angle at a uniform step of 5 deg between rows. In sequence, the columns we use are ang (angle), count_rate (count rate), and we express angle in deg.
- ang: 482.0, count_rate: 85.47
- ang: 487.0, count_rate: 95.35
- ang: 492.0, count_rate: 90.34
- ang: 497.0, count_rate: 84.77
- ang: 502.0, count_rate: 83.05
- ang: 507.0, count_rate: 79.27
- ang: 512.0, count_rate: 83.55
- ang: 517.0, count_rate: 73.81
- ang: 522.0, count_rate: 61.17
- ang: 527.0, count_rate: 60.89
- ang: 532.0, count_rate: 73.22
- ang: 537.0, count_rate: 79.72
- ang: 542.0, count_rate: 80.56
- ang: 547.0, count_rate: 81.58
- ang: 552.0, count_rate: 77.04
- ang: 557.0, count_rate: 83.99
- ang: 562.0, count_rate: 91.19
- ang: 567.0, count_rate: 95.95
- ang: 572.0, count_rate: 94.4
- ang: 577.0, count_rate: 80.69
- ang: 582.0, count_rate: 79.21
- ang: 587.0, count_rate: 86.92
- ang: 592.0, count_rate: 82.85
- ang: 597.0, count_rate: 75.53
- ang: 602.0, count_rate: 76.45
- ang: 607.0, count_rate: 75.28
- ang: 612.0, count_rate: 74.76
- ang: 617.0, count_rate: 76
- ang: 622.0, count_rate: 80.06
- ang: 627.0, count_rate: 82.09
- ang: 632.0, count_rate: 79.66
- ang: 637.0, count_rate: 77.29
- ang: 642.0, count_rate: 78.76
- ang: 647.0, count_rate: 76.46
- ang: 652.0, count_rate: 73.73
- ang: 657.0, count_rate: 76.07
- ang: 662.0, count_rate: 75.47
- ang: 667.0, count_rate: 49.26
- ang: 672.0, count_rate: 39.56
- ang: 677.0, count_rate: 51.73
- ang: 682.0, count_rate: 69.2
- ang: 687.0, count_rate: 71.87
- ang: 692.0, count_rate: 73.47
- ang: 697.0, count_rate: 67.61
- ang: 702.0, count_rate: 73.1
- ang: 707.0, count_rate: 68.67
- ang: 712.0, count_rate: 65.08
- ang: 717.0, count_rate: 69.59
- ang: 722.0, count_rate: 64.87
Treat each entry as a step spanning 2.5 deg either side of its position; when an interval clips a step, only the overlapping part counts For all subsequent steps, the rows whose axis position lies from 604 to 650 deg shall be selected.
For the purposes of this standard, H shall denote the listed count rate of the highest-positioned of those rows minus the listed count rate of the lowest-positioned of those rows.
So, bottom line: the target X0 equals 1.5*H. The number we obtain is 1.8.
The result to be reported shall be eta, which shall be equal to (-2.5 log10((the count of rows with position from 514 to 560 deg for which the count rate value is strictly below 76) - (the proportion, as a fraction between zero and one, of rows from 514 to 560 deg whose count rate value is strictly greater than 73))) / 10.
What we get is -0.13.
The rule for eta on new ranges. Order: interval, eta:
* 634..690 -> -0.20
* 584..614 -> -0.08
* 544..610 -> 0.00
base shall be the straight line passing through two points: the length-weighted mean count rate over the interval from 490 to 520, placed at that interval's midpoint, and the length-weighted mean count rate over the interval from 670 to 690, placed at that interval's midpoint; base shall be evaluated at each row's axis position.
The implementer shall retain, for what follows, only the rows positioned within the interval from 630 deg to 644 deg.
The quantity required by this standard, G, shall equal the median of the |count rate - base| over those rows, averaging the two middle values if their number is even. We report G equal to 14.4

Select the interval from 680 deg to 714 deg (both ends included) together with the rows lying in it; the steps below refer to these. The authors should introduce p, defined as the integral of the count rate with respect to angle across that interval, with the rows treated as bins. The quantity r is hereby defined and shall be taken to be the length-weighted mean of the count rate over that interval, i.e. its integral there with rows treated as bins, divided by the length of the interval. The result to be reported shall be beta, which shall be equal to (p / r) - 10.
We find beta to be 24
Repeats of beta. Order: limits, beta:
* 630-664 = 24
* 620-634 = 4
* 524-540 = 6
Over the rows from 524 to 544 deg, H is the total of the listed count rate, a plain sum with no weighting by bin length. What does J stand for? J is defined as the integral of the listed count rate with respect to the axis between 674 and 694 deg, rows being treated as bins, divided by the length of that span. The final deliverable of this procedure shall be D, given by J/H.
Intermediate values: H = 294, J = 66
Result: 0.22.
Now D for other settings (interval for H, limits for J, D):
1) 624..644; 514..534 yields 0.21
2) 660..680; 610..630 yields 0.36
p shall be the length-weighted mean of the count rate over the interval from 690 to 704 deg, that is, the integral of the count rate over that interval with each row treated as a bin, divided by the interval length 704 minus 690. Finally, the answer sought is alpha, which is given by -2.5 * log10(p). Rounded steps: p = 71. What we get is -4.63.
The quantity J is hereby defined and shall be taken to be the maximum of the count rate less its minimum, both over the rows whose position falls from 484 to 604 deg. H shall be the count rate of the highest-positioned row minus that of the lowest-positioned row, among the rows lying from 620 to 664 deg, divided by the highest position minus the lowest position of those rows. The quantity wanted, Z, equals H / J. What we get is -0.003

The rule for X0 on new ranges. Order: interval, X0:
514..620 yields 3.3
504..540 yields 0.7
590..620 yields -10.3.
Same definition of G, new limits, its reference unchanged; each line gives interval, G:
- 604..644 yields 13.1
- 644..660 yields 13.2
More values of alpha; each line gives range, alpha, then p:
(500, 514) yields -4.78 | 82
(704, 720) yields -4.58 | 68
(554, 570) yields -4.89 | 90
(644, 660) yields -4.70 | 76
